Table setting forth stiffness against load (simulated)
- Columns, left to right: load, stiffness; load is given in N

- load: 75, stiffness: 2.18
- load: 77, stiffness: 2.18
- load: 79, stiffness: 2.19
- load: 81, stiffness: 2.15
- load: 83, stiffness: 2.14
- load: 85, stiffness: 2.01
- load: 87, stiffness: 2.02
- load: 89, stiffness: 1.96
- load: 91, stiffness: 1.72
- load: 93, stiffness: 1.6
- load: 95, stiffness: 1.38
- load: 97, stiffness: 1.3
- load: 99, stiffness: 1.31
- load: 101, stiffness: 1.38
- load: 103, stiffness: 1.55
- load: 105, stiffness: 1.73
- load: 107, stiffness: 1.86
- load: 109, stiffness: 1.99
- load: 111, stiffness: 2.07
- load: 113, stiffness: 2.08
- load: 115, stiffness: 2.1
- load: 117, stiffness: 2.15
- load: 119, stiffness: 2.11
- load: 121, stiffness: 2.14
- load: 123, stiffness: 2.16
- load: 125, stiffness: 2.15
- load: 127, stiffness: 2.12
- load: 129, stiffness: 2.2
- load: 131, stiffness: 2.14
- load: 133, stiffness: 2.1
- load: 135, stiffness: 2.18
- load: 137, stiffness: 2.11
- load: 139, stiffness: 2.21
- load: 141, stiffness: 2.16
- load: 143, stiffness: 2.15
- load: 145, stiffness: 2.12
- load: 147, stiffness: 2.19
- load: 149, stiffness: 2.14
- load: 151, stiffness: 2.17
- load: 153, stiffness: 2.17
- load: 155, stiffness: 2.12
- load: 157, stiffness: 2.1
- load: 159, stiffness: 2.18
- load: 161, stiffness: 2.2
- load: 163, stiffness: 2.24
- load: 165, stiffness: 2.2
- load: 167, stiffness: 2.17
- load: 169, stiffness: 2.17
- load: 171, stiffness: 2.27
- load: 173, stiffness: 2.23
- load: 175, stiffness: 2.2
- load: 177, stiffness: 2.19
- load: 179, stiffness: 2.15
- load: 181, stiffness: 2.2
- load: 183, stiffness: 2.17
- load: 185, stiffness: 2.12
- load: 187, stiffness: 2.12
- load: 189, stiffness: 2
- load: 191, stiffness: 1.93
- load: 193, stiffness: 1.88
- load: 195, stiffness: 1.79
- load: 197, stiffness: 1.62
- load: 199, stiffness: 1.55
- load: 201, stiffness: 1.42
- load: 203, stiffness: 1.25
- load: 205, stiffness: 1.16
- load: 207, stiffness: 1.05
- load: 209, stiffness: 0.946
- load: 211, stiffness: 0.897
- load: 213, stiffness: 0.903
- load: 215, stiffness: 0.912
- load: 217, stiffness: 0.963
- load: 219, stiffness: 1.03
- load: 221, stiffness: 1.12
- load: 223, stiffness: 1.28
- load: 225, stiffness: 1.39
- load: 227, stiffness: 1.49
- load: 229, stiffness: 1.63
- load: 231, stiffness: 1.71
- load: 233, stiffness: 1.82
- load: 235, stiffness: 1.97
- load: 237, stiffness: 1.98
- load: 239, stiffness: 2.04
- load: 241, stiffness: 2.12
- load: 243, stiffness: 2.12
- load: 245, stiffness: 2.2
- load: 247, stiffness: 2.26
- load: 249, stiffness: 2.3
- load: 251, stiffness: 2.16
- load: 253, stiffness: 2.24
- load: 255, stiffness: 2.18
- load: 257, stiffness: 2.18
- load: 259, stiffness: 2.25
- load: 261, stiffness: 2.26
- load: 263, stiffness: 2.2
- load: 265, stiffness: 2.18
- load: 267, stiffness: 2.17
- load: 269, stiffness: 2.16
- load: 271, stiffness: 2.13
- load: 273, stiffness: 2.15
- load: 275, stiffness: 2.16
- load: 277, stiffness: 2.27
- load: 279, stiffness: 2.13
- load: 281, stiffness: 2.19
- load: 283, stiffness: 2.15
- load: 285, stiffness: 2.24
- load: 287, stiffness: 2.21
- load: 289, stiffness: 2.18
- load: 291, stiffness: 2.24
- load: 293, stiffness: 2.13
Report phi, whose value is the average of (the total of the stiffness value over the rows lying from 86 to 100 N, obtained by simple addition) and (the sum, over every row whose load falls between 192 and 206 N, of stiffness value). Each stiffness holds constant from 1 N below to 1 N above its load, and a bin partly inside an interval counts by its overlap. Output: 11.0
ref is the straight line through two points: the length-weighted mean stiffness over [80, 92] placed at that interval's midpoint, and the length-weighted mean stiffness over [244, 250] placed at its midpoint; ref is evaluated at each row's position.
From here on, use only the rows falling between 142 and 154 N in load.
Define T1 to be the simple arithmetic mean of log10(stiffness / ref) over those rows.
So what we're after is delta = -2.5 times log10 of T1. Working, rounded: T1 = 0.012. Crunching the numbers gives 4.8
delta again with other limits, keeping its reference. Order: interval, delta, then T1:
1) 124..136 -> 4.5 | 0.016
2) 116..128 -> 4.4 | 0.017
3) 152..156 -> 5.3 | 0.008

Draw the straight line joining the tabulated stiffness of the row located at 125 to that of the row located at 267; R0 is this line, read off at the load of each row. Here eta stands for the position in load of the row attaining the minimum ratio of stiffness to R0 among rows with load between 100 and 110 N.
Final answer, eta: 101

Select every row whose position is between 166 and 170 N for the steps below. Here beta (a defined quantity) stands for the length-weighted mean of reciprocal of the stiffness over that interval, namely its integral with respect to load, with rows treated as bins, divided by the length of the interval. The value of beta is 0.46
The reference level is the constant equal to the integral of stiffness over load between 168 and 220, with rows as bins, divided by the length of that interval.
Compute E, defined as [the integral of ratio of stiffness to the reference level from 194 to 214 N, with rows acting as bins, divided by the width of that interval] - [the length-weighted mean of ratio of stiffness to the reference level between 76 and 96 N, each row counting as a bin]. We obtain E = -0.4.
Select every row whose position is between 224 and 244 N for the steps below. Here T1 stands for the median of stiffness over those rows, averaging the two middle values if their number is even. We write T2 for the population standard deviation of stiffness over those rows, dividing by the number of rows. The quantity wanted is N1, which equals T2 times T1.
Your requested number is 0.5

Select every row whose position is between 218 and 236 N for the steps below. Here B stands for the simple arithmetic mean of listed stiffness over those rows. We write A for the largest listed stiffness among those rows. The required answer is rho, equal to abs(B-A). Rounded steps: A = 1.97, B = 1.5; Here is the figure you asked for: 0.48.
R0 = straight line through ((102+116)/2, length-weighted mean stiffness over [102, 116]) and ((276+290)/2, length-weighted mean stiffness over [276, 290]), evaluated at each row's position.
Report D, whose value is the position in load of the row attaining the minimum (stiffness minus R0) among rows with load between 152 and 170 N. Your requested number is 157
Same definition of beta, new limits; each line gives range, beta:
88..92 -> 0.55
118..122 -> 0.47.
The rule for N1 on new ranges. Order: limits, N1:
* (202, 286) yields 1.1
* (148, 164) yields 0.1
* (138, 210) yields 0.8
